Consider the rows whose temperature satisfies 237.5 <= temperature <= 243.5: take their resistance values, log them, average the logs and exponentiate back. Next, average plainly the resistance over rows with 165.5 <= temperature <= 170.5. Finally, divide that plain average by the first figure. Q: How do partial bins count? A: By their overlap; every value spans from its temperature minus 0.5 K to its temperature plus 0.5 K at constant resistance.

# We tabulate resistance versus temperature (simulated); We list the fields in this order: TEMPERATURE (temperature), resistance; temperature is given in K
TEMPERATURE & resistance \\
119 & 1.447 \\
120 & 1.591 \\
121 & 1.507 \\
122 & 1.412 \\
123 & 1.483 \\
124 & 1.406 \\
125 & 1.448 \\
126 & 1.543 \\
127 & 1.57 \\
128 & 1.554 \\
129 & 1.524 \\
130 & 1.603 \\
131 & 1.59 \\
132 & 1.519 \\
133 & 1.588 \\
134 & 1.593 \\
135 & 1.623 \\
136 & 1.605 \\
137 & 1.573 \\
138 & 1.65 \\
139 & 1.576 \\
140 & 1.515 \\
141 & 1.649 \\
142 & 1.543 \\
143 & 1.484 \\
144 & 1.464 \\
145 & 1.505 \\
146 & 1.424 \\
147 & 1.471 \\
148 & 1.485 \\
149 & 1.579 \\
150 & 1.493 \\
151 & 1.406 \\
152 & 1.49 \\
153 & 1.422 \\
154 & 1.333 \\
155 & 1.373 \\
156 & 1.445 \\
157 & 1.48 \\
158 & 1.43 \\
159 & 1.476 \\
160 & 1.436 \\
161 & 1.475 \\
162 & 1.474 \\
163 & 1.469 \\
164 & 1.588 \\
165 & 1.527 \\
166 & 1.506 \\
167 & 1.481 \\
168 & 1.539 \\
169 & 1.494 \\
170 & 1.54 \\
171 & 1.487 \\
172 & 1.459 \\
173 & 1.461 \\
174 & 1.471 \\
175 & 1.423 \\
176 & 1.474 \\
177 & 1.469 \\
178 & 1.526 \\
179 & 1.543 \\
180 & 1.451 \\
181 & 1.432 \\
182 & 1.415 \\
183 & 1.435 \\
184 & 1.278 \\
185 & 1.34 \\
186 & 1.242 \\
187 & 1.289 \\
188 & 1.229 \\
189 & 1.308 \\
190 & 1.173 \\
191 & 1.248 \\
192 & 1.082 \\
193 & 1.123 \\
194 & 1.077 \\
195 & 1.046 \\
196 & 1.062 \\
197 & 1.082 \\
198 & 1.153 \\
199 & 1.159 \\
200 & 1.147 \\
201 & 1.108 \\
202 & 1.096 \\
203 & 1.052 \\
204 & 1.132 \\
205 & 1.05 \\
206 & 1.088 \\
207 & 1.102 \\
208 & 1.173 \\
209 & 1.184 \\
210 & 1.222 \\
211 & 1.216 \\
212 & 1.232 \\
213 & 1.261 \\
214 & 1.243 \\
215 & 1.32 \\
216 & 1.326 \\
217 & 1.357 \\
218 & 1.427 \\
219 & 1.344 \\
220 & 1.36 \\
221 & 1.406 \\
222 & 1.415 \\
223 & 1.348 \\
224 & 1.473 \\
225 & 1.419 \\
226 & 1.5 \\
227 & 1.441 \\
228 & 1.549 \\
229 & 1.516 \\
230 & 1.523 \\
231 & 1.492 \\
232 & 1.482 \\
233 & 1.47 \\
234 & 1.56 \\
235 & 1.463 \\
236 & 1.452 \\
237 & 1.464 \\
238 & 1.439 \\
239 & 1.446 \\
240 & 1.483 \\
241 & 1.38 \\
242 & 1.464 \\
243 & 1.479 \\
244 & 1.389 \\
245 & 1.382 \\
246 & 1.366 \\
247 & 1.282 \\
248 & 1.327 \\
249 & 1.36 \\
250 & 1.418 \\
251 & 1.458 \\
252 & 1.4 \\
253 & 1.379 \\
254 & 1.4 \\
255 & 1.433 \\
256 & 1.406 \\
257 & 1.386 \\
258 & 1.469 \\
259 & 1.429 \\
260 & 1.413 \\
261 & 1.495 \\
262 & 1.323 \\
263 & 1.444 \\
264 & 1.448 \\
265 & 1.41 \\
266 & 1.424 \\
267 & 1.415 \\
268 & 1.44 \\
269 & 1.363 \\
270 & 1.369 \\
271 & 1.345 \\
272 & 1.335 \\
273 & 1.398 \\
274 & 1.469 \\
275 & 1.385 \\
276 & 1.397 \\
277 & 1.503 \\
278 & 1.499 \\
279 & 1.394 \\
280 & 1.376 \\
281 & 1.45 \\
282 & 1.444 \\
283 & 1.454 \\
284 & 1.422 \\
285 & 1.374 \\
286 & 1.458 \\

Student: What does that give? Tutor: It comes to 1.04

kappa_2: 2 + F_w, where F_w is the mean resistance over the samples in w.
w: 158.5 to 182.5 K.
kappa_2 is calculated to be 3.48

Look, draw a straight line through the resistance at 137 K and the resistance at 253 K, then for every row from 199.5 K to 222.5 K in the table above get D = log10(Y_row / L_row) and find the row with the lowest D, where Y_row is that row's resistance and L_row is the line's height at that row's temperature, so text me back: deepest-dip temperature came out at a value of 203 K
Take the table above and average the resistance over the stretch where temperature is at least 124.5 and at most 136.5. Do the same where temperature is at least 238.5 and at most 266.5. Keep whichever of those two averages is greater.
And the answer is 1.56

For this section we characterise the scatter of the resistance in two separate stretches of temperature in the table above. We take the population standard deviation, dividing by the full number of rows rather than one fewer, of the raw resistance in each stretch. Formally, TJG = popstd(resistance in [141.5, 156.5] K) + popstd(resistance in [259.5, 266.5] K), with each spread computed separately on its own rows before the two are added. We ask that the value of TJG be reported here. 0.11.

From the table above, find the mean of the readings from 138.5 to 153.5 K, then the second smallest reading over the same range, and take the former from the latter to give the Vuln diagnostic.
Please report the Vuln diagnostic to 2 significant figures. -0.078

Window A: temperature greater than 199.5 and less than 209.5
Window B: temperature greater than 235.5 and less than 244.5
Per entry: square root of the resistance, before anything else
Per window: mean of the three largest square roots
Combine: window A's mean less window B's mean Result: -0.134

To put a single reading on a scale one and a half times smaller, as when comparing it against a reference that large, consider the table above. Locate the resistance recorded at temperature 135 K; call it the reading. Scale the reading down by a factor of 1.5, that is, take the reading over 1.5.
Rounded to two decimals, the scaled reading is 1.08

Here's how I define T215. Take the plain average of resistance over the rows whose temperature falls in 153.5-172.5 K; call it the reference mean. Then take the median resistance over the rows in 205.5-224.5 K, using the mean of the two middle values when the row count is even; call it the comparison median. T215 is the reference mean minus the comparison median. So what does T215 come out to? 0.15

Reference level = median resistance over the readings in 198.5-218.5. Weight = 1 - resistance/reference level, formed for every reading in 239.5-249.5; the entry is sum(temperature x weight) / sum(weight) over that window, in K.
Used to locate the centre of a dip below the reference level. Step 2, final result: 243.9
